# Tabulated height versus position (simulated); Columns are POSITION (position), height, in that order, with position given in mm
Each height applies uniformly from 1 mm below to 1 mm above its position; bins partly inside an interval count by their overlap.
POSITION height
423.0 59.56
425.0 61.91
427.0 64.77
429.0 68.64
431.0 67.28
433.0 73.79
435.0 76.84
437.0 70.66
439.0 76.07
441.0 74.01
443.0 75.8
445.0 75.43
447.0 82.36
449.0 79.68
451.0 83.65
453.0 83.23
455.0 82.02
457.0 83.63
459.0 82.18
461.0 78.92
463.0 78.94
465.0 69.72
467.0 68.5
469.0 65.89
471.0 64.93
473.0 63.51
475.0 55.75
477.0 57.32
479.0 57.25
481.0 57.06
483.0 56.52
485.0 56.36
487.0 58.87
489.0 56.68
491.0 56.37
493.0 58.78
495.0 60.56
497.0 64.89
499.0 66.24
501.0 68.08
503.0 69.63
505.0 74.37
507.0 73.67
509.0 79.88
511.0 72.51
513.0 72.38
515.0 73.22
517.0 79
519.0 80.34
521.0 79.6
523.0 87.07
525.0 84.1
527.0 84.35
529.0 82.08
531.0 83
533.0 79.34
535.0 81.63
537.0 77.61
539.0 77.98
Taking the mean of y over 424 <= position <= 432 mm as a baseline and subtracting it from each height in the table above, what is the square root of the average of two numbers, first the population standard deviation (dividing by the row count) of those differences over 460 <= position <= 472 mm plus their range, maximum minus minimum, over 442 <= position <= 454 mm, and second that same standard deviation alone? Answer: 3.14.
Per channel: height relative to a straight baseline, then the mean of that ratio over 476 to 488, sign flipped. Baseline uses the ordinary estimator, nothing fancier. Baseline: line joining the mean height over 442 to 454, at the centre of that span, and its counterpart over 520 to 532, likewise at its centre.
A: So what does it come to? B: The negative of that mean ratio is -0.70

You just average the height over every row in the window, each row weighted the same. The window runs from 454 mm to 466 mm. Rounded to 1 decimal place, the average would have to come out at 79.2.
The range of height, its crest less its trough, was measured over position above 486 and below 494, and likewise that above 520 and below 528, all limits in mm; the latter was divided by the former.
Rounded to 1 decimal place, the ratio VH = 3.0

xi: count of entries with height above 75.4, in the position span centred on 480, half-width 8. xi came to 0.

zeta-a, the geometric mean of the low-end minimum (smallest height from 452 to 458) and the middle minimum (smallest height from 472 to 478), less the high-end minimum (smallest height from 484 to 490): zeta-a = 11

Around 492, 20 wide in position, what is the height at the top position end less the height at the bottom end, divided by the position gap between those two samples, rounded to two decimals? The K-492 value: 0.64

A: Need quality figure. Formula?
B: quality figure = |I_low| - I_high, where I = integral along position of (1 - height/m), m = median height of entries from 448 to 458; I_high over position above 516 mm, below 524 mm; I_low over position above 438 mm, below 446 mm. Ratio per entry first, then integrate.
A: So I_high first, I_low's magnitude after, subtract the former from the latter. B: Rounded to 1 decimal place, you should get 0.6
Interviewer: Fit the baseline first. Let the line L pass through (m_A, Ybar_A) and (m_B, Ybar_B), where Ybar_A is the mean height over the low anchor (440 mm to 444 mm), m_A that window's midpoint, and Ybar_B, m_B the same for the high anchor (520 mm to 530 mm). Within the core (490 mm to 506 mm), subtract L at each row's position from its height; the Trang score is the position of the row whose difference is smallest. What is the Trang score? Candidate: 491.0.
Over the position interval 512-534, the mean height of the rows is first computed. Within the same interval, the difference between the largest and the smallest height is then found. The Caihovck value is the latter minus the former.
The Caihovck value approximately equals -66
